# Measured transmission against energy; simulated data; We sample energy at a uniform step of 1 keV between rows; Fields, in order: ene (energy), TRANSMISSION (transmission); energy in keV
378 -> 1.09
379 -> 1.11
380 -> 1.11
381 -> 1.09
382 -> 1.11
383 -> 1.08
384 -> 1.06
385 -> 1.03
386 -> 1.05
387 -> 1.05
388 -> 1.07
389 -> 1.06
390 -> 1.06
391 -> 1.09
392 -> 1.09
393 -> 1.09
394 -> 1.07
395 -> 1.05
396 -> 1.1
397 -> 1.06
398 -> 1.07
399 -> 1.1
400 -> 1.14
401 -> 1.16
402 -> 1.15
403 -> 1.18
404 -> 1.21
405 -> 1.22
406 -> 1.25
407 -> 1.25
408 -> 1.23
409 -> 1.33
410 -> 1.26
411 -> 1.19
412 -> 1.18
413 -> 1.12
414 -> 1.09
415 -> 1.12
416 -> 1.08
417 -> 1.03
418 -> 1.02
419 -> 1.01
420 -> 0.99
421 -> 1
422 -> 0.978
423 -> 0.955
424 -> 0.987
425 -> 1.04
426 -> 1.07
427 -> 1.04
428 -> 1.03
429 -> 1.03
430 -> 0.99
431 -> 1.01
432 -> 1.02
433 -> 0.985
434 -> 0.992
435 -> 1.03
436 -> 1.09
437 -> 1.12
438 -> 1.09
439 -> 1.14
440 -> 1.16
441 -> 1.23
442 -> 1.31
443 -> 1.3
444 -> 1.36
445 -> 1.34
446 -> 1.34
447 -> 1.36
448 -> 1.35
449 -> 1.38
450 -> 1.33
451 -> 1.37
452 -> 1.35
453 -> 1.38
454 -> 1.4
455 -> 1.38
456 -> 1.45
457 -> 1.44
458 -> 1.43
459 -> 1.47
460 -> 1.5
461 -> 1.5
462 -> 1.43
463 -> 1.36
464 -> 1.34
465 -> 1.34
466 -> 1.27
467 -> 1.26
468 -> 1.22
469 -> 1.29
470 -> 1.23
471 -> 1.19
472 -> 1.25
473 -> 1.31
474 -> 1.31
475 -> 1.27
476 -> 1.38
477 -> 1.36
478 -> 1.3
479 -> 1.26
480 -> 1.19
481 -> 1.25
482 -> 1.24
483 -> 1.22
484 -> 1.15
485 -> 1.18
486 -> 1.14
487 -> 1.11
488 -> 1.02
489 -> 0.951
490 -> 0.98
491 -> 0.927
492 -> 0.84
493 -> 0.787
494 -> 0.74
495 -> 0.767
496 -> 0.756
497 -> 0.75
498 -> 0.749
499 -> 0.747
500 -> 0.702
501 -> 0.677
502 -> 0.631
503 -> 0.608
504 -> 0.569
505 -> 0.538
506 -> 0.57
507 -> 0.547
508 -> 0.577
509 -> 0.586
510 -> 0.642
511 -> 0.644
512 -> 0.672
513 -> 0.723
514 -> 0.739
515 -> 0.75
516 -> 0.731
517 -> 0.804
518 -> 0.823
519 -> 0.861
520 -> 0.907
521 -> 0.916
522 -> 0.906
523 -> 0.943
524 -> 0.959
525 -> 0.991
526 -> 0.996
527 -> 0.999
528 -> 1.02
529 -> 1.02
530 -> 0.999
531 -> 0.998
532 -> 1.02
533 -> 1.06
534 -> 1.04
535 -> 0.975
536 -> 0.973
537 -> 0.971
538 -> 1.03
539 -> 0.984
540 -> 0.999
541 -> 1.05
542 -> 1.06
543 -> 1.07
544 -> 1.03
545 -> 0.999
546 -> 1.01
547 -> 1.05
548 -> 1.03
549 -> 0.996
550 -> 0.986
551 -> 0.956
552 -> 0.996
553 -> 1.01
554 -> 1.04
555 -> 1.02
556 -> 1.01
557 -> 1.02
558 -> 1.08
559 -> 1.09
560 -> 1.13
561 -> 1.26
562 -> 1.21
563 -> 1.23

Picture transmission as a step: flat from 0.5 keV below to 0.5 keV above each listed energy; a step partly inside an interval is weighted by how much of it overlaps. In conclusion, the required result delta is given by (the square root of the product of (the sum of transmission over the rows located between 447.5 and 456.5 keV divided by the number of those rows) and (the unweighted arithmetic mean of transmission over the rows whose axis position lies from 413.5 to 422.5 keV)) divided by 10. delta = 0.119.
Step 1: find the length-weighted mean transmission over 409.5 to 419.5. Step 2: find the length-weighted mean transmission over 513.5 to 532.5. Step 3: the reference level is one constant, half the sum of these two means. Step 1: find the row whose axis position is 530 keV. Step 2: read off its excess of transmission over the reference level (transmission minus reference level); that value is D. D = -0.01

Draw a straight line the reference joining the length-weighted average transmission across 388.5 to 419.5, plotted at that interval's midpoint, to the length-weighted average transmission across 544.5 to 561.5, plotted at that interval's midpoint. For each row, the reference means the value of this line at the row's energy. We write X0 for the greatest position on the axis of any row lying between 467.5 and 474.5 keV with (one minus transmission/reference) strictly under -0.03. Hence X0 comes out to 474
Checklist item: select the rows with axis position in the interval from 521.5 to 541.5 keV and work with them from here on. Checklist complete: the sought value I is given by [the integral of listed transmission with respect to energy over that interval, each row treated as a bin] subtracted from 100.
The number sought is 80.1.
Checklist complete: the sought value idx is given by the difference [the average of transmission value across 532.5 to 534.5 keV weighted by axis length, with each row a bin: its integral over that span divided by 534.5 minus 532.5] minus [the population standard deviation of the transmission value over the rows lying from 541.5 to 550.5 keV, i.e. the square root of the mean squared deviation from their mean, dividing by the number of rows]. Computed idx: 1.02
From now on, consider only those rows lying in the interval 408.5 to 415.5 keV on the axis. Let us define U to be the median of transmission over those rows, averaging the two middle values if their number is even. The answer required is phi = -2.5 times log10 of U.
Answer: -0.18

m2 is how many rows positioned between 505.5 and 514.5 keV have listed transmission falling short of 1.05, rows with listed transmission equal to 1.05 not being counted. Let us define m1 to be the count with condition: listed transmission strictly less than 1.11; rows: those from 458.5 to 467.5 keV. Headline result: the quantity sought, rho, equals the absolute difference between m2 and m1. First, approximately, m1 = 0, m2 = 9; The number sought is 9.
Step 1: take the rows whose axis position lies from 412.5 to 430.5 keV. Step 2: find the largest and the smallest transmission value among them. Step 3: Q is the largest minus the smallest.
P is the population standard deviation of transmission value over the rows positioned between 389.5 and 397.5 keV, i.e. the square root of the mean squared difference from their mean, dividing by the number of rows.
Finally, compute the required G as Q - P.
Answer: 0.15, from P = 0.017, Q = 0.165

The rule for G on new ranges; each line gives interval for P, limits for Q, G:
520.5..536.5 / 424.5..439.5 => 0.11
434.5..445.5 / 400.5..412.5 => 0.07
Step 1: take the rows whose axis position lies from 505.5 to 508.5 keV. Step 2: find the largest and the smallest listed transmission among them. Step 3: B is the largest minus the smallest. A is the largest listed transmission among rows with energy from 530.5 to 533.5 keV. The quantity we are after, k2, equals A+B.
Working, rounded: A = 1.06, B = 0.03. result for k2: 1.1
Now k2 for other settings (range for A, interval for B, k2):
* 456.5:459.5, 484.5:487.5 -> 1.5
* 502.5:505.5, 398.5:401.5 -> 0.7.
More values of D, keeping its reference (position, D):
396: 0.09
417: 0.02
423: -0.06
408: 0.22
